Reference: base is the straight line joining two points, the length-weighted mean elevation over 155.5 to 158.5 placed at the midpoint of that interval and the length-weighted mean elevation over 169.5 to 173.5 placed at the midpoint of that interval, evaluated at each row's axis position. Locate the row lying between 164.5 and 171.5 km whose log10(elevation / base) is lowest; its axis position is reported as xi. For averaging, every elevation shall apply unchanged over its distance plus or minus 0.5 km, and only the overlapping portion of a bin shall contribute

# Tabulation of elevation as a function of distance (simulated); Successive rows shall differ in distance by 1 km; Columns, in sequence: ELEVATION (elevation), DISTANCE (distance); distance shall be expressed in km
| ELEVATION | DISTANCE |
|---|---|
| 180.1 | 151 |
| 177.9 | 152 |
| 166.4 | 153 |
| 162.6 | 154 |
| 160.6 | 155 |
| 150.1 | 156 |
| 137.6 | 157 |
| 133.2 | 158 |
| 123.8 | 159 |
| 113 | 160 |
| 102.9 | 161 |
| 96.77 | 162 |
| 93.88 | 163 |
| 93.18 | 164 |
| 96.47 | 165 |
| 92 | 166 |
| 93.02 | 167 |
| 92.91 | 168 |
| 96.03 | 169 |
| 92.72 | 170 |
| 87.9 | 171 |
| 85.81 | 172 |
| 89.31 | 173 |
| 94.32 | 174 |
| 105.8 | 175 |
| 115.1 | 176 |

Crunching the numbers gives 166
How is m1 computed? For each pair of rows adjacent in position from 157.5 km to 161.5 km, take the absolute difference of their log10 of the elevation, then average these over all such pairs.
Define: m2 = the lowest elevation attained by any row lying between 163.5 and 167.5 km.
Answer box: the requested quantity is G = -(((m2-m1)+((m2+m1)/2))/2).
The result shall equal -69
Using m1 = 0.037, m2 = 92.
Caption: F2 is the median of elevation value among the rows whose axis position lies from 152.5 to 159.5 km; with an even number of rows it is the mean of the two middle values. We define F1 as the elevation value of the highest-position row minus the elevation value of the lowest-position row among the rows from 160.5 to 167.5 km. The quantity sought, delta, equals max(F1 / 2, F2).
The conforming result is 150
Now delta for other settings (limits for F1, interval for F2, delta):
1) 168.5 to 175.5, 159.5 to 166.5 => 96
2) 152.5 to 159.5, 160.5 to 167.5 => 94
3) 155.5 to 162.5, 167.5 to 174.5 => 93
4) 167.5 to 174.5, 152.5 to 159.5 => 150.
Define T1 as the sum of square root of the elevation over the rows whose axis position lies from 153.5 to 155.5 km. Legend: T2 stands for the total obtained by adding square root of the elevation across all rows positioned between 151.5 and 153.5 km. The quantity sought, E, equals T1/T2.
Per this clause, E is 0.97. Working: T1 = 25.4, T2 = 26.2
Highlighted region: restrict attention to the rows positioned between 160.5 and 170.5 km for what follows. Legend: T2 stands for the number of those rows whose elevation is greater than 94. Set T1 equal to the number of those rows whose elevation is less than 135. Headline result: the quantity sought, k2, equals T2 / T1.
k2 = 0.4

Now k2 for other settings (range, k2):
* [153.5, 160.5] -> 2.3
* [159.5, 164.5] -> 0.6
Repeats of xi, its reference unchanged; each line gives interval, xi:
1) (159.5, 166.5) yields 163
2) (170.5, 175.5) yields 171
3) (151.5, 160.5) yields 160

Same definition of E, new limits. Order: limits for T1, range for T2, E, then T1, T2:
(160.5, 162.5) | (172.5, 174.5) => 1.04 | 20.0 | 19.2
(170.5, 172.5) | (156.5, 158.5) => 0.80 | 18.6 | 23.3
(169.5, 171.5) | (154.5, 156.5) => 0.76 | 19.0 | 24.9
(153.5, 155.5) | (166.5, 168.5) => 1.32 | 25.4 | 19.3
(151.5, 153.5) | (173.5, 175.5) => 1.31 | 26.2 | 20.0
